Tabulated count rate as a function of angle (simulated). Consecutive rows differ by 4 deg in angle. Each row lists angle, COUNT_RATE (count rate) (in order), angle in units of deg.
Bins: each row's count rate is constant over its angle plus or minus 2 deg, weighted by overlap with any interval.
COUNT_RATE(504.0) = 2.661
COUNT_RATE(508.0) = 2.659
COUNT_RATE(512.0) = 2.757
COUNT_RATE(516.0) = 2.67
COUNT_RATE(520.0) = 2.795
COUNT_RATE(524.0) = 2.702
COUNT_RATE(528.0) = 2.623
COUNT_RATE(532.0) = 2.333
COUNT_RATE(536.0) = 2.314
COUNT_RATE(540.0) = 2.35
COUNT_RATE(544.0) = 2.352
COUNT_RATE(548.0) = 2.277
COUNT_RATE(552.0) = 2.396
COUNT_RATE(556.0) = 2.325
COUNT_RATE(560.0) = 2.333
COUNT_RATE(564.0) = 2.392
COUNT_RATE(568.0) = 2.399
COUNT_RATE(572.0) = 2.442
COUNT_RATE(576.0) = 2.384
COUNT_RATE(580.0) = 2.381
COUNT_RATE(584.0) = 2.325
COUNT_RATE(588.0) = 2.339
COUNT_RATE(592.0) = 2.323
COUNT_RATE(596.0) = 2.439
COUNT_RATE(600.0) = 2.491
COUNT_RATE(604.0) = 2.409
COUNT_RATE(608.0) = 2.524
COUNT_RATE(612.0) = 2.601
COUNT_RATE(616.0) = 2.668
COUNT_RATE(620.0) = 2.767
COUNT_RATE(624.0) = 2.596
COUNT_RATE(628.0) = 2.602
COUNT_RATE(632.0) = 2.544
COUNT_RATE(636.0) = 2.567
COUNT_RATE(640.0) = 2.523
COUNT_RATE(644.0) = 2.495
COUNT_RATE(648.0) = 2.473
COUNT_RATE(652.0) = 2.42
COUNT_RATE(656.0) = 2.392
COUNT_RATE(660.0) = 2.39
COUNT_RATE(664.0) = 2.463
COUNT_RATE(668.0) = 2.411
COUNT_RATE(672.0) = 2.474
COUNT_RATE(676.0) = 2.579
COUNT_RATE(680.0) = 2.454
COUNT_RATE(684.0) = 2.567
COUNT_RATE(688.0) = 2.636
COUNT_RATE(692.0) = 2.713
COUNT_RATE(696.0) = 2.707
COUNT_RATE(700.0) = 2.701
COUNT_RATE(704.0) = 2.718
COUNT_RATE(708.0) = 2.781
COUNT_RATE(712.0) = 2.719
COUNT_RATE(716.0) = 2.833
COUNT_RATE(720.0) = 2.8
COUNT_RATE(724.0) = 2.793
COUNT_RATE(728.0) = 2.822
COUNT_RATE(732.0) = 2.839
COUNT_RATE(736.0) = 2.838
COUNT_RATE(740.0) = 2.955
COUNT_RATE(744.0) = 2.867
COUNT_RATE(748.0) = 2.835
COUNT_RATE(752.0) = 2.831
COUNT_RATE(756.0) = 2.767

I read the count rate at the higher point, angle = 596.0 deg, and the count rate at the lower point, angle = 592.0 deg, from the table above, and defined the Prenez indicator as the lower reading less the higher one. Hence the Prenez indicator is -0.12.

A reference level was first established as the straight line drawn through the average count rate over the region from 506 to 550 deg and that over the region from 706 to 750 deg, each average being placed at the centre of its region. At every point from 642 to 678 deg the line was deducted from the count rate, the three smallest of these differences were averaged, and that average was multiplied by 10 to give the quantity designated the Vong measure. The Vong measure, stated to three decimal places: -3.295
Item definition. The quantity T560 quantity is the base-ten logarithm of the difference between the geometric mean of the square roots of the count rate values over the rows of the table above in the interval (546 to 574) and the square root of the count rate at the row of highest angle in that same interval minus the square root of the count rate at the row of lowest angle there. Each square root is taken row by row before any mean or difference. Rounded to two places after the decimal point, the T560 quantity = 0.17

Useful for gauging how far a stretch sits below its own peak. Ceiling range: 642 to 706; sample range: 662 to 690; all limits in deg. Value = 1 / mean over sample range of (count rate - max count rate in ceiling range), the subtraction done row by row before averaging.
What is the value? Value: -4.9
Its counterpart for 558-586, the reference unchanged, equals -3.0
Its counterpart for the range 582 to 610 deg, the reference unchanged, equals -3.2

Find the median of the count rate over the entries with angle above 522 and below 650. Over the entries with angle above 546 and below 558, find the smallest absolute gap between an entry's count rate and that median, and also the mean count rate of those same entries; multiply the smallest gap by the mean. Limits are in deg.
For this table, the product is 0.1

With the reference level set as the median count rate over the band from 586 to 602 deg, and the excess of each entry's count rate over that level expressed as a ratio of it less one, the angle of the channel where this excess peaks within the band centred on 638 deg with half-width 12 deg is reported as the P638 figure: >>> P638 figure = 628.0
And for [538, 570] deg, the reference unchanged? 568.0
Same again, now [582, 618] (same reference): 616.0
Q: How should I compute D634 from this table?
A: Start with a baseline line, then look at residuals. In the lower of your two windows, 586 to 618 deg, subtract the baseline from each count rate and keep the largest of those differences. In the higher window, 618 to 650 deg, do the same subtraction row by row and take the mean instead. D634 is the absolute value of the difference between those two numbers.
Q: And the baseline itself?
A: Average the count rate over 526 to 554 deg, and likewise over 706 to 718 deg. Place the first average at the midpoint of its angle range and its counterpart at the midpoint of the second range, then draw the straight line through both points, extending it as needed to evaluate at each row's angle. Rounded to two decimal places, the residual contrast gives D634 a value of 0.14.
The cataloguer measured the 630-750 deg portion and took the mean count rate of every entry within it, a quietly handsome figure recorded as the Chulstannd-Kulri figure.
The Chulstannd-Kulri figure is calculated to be 2.64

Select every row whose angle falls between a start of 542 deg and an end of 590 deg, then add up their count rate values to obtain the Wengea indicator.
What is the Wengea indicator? 28.3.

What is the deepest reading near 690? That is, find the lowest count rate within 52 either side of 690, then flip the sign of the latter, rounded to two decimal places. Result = -2.39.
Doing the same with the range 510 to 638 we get -2.28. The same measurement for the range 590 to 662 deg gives -2.32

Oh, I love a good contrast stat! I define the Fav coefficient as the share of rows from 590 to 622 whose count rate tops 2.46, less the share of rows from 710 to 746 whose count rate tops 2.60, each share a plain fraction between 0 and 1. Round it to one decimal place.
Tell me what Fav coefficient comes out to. -0.4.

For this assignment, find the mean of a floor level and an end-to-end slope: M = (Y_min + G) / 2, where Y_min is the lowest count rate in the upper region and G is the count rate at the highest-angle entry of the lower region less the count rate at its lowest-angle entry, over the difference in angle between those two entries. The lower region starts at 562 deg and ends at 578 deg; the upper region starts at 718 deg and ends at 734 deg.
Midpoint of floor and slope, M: 1.40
